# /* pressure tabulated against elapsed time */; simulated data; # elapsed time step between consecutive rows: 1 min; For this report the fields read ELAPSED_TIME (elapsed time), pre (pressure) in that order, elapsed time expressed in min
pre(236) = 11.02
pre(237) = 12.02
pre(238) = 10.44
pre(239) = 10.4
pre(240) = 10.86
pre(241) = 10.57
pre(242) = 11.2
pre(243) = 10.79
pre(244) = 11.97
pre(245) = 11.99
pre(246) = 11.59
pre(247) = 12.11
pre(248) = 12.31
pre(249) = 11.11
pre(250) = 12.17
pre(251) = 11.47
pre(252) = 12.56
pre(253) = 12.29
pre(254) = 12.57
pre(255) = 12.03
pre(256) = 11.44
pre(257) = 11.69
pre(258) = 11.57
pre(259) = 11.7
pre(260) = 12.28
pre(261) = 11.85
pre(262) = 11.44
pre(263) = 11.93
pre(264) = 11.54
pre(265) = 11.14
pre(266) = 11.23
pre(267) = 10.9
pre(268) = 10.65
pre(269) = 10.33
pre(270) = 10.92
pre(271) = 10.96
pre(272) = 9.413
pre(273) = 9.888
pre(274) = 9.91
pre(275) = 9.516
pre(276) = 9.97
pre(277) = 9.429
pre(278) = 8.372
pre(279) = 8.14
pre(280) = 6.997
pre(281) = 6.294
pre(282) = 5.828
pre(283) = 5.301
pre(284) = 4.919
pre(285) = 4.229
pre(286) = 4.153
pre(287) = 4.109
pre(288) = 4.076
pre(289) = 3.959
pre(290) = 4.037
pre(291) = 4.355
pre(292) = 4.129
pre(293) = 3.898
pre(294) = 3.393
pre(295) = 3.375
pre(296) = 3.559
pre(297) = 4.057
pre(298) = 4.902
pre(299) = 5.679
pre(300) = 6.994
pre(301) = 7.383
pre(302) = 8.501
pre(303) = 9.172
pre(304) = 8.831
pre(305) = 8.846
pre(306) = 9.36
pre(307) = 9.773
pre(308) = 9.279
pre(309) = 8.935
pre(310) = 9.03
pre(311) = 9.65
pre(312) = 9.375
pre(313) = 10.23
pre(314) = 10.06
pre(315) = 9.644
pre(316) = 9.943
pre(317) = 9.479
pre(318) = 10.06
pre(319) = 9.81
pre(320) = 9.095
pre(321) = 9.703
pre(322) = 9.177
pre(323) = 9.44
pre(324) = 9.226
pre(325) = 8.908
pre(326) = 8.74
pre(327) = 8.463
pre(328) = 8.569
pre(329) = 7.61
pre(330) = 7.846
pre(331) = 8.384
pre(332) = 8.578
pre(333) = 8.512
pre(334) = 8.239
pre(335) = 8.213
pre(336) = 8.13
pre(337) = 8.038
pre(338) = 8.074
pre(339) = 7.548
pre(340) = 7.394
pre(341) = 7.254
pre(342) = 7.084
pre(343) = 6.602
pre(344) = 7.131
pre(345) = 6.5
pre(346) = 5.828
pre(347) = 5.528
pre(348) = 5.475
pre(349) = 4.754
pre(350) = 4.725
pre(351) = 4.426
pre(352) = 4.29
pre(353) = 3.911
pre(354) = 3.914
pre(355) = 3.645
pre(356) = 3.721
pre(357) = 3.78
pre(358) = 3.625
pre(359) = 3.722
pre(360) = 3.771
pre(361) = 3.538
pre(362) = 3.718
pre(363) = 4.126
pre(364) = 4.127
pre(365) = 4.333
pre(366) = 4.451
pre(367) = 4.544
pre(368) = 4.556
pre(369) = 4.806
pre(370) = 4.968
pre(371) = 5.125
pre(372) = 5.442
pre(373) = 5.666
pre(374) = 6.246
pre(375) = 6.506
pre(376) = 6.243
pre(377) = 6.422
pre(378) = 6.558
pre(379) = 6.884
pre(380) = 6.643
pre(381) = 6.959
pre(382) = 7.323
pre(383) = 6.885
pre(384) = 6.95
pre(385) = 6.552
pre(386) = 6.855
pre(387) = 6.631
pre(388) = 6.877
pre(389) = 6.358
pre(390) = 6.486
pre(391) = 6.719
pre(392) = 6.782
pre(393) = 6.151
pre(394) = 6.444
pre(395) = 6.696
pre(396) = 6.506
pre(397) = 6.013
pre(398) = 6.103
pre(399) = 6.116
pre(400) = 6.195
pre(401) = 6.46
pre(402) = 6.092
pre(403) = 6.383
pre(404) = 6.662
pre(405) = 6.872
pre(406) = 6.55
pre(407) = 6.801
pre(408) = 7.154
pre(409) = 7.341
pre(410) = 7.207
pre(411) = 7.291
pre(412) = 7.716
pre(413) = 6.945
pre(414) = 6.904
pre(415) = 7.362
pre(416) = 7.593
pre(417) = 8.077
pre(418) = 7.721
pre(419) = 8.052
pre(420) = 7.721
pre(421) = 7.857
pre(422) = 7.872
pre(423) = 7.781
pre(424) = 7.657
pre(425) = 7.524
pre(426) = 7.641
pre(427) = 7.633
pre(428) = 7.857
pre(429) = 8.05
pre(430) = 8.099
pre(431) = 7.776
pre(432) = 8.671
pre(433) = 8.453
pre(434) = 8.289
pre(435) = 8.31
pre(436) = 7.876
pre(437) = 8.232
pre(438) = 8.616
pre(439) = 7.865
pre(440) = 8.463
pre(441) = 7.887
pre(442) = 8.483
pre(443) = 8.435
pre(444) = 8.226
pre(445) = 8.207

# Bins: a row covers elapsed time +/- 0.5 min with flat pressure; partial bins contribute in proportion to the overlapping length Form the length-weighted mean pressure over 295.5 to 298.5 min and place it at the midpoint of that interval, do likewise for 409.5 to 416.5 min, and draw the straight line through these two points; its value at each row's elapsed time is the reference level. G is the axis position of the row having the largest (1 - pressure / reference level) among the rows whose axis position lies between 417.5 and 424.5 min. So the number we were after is 424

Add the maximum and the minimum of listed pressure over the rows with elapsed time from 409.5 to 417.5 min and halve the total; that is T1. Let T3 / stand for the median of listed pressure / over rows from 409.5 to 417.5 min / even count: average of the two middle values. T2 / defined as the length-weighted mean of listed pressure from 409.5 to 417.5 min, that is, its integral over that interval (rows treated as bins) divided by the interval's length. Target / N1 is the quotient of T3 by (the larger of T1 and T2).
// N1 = 0.978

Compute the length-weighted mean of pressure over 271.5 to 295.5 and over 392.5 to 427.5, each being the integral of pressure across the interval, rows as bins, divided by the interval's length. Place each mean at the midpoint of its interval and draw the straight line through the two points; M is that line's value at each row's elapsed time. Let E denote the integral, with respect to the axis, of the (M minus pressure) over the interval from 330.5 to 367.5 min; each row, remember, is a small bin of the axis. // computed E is 35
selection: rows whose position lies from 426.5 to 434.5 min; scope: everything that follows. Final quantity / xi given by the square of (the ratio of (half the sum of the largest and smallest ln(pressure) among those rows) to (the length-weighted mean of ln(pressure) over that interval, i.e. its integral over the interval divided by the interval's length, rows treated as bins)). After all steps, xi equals 1.005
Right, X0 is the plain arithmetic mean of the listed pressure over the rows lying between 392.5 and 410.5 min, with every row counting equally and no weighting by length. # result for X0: 6.5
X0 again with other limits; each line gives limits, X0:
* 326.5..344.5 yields 7.9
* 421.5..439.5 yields 8.0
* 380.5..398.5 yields 6.6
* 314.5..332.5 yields 9.0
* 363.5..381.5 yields 5.6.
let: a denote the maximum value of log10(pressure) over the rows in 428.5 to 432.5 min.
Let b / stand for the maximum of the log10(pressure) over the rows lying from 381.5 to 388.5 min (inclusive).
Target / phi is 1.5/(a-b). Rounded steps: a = 0.94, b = 0.86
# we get 20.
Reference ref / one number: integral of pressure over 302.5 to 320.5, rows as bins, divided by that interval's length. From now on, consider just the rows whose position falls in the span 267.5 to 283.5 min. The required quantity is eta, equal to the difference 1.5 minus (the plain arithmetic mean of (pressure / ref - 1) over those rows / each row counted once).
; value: 1.6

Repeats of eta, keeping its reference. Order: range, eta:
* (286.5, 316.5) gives 1.8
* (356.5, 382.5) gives 2.0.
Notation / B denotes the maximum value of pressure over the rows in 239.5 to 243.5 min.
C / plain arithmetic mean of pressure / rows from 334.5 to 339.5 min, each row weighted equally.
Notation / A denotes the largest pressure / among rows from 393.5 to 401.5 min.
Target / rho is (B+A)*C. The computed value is 143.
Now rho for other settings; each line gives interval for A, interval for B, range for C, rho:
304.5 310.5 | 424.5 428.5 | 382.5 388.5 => 120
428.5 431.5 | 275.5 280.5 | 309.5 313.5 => 173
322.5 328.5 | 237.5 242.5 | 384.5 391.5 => 137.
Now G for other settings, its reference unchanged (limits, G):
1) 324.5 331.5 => 329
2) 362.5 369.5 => 364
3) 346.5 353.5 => 353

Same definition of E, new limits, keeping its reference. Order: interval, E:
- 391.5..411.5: 8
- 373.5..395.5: 5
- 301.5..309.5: -22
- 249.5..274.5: -134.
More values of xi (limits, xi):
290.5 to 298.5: 1.051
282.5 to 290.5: 1.080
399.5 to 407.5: 0.996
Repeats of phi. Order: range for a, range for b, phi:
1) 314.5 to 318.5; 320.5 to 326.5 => 96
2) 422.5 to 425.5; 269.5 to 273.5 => -10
